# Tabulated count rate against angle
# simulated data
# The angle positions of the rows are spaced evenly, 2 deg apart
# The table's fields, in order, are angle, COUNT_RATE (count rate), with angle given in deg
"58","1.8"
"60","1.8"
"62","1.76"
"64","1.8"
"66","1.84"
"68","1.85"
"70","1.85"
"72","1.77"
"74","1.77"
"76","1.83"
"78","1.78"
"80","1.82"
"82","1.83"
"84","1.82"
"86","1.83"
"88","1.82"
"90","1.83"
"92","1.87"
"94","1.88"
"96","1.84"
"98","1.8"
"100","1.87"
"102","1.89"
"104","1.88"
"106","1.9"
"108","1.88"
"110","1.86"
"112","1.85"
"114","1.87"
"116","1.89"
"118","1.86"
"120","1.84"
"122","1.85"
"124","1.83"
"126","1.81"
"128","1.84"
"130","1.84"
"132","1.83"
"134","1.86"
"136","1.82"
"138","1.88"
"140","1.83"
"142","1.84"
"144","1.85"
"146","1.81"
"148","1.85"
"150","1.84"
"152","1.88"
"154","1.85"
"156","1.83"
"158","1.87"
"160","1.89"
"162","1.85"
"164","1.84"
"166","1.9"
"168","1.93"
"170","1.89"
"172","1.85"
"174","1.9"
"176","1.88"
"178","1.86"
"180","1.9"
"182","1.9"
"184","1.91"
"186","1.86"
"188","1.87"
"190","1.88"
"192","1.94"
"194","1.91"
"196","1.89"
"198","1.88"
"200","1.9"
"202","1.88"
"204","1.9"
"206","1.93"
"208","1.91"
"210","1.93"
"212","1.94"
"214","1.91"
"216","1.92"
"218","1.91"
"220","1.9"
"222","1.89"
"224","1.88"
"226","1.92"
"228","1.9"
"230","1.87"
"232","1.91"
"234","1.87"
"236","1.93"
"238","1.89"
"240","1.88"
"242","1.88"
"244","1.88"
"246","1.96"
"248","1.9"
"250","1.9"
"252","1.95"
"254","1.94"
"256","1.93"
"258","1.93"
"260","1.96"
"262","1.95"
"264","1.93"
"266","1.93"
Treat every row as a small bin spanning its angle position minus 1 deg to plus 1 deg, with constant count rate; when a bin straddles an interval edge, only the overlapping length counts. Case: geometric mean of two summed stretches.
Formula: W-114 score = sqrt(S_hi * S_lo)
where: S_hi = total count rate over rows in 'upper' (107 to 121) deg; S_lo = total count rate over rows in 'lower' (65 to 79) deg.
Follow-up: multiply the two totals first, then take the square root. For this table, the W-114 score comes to 12.9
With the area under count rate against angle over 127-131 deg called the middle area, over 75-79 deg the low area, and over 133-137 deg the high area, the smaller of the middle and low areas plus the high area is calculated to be 14.6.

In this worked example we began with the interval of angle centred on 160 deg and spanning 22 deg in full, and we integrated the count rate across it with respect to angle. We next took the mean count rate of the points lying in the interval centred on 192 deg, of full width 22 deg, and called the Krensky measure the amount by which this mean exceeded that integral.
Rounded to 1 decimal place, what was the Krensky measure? -39.2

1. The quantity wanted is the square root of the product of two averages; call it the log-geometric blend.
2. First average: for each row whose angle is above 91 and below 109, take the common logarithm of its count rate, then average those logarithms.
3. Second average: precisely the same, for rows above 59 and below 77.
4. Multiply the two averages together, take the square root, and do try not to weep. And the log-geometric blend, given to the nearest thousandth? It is 0.264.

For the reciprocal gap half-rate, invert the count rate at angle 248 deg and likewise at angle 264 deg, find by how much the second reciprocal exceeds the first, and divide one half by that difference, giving -61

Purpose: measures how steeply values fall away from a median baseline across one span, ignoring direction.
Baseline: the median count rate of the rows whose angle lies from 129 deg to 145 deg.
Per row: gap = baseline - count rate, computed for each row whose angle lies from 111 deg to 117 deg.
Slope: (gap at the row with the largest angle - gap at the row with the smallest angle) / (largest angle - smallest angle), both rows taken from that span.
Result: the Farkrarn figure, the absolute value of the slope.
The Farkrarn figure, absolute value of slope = 0.0100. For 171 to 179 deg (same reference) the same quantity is 0.0017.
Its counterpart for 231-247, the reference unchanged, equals 0.0036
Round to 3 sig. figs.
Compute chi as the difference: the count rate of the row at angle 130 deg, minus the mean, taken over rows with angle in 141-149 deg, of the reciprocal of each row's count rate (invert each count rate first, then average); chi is 1.30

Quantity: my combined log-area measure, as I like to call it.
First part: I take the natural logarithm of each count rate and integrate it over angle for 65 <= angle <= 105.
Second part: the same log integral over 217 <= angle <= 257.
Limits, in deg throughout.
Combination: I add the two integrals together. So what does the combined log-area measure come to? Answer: 50.0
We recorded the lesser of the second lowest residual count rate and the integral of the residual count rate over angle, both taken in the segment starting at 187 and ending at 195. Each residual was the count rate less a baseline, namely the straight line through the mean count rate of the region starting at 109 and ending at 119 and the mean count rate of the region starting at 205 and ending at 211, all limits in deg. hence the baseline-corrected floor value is -0.10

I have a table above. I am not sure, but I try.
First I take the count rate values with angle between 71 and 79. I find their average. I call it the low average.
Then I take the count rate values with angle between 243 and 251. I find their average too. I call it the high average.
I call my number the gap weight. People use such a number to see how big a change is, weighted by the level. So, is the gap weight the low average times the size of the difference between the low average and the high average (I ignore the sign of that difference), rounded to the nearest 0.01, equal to 0.22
